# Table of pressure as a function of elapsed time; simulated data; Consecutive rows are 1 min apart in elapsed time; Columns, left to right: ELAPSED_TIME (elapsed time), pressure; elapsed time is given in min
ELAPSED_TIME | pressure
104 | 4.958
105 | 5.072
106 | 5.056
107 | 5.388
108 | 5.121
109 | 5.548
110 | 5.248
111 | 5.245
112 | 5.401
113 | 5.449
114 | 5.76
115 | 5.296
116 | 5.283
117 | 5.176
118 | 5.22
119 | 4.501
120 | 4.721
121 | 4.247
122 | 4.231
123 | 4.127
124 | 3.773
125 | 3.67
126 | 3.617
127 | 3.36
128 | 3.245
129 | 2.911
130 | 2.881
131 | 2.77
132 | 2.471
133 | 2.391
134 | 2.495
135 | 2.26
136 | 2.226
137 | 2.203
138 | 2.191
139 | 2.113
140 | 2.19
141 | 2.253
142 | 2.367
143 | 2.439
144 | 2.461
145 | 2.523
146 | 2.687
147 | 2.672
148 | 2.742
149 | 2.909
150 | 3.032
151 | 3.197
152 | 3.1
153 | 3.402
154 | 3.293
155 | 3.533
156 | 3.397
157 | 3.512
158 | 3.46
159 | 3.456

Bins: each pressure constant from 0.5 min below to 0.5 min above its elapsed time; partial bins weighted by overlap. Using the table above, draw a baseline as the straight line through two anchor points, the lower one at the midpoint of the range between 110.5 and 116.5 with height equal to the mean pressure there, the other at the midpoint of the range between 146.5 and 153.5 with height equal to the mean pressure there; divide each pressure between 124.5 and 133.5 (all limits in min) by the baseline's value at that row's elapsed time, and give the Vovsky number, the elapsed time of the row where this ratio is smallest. 133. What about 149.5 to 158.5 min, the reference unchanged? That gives 150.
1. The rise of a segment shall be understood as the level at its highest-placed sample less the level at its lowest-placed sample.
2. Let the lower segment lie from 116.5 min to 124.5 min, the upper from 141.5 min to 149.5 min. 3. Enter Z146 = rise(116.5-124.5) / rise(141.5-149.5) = -2.6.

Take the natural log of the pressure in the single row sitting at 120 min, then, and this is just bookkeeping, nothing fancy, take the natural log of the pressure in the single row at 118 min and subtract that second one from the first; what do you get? -0.1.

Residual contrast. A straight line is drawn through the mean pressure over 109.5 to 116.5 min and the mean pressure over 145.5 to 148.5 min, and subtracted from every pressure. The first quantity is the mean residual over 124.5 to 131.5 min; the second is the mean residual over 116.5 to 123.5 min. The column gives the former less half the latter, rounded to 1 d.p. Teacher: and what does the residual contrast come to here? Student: -0.9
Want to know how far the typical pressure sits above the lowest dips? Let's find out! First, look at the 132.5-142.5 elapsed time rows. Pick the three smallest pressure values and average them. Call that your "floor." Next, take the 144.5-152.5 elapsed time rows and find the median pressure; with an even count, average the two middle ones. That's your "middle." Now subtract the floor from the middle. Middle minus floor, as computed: 0.7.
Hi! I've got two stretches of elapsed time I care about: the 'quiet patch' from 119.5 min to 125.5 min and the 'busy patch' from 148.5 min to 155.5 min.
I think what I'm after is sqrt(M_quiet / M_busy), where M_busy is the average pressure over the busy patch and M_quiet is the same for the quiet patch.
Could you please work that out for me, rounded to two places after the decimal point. 1.13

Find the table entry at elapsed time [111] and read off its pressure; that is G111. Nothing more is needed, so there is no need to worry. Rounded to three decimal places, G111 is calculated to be 5.245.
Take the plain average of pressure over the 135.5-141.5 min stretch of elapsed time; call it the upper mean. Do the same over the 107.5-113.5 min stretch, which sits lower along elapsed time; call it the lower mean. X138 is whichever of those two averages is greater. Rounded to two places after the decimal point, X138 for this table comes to 5.34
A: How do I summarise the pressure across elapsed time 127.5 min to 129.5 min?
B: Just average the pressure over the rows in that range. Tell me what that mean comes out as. 3.1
